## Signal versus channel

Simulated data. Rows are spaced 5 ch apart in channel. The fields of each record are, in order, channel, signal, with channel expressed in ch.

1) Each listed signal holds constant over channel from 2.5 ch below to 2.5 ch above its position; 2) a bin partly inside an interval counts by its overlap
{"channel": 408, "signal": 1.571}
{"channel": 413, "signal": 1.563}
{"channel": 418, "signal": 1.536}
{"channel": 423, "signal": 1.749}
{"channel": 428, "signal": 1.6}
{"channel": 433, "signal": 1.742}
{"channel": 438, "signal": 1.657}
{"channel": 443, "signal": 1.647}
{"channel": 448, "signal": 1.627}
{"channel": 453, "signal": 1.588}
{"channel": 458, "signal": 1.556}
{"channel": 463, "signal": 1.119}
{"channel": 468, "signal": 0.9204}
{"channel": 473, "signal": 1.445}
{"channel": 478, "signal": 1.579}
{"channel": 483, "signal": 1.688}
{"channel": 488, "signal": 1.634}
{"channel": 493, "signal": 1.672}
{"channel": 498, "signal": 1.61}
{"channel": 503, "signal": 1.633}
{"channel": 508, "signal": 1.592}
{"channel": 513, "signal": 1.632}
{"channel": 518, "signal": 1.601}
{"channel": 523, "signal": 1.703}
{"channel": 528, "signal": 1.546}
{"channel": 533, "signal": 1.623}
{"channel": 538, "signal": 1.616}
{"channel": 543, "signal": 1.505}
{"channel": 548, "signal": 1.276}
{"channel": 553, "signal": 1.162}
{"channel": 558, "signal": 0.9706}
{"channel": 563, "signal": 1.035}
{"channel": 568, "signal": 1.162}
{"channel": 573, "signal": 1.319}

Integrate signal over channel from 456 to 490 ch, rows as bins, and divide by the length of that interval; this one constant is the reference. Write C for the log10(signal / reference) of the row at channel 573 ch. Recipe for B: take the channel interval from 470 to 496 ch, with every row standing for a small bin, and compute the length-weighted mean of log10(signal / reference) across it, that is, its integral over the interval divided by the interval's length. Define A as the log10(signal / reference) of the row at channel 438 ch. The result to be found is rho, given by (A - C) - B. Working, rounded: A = 0.069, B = 0.05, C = -0.031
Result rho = 0.05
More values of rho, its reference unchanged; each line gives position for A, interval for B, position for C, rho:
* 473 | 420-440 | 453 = -0.12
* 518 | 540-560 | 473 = 0.11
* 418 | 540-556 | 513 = 0.01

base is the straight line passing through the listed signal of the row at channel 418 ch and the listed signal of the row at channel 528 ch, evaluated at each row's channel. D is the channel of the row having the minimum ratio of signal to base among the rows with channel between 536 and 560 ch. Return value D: 558 ch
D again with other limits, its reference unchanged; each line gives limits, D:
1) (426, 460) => 458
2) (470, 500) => 473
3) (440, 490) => 468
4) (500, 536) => 528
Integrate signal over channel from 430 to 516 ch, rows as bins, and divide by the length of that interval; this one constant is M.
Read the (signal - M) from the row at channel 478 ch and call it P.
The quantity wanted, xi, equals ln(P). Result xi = -3.5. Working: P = 0.029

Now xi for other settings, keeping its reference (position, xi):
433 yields -1.7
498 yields -2.8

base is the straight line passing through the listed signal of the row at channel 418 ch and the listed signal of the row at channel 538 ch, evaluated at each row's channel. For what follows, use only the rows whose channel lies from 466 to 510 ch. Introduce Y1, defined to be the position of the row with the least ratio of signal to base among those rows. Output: 468 ch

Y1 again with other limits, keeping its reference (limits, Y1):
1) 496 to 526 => 508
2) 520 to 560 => 558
